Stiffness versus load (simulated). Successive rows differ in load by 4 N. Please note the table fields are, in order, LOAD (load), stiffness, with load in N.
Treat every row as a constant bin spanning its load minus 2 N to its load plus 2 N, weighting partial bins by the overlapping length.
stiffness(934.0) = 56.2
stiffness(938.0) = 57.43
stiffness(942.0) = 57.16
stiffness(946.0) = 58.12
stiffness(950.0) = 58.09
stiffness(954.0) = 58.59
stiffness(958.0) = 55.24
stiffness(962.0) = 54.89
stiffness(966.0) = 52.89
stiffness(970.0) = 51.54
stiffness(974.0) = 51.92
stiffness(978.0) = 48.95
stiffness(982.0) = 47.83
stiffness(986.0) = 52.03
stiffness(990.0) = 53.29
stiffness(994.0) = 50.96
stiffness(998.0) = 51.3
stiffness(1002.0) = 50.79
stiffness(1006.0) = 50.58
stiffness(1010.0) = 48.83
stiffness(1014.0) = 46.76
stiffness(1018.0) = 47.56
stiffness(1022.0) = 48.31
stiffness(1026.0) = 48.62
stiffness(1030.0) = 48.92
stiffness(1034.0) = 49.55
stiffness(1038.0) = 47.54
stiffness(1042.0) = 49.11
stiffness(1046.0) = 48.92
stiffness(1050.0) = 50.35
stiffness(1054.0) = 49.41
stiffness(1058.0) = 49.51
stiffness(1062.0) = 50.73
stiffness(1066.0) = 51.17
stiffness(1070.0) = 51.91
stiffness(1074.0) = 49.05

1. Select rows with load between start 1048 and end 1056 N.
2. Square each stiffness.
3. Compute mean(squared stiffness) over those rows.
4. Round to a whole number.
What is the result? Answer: 2488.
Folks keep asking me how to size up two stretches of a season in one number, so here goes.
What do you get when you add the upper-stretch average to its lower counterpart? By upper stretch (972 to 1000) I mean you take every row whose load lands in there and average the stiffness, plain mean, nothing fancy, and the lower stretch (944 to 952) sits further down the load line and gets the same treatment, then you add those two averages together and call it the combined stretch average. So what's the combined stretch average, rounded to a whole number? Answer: 109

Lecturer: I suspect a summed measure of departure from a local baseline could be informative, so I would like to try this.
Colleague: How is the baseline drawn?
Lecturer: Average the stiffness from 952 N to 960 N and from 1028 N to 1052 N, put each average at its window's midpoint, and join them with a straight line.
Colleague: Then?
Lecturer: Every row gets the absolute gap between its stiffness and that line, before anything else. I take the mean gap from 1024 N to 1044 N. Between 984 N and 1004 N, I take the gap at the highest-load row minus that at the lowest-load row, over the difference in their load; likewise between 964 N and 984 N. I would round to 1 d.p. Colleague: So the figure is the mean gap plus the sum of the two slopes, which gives 1.2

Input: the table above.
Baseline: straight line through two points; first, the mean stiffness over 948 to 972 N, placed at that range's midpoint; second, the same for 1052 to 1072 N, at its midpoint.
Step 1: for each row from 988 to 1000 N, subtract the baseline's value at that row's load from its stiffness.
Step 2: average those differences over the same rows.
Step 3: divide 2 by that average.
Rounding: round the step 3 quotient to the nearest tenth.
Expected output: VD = -1.1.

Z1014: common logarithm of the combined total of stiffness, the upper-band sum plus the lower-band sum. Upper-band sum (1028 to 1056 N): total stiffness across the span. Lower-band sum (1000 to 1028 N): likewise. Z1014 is 2.836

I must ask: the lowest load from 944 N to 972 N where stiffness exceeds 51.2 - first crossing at 946.0 N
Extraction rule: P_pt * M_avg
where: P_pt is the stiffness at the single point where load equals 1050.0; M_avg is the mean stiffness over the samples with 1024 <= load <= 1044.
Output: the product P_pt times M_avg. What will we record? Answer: 2454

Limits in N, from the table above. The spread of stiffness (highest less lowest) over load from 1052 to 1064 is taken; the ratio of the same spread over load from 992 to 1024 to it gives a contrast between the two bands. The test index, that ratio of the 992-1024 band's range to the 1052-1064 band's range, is 3.44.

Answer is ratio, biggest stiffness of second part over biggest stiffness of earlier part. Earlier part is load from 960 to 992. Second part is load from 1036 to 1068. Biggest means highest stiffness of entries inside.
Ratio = 0.93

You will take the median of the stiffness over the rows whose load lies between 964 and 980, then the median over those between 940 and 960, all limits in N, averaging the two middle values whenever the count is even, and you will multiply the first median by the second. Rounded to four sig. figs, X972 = 3005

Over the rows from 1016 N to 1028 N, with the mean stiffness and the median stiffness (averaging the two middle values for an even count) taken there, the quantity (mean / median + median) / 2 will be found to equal 24.7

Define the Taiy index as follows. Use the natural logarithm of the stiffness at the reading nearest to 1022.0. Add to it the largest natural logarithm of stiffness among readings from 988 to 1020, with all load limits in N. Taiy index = 7.853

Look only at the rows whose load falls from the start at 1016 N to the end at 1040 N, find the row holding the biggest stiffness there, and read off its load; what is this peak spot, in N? 1034.0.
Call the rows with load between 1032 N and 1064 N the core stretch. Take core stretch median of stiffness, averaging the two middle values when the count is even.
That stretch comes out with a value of 49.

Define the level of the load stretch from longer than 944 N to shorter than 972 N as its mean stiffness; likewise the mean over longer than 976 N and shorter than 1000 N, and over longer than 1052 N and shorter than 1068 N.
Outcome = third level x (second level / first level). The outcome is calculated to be 45.8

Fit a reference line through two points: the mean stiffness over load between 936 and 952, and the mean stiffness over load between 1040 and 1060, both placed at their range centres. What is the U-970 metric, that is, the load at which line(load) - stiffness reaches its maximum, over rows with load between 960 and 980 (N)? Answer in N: 978.0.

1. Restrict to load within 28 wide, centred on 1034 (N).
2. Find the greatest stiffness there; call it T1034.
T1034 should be 49.55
